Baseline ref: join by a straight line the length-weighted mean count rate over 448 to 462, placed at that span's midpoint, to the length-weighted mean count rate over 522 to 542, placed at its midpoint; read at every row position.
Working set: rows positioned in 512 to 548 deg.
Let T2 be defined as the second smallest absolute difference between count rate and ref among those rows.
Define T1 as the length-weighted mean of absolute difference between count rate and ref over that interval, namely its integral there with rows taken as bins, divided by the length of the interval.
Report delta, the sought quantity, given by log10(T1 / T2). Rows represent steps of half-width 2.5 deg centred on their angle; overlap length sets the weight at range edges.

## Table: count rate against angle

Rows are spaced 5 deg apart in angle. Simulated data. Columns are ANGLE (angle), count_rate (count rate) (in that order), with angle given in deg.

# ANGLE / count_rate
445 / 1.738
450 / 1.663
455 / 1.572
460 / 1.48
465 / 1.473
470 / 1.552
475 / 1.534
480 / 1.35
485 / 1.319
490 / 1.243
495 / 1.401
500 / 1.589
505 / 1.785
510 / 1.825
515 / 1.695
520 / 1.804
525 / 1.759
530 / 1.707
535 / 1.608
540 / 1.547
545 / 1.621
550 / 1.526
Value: 0.22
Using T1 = 0.09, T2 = 0.0532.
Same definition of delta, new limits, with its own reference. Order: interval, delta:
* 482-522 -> 0.54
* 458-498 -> 0.47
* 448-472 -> 0.27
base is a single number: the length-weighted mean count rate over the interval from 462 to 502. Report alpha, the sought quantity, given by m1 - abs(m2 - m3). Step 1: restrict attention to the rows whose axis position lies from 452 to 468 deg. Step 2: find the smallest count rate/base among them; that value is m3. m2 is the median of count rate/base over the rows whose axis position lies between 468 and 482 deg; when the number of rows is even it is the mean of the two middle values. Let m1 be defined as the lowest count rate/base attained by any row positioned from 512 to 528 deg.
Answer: 1.14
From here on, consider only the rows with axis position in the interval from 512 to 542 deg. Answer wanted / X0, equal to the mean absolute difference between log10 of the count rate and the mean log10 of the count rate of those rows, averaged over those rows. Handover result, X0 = 0.019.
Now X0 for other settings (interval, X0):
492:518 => 0.035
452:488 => 0.023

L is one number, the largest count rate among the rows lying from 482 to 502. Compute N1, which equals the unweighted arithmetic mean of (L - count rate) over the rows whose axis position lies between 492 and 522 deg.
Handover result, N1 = -0.09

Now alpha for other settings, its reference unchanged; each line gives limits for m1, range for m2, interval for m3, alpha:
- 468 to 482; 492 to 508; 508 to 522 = 0.87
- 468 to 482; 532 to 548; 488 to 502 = 0.69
